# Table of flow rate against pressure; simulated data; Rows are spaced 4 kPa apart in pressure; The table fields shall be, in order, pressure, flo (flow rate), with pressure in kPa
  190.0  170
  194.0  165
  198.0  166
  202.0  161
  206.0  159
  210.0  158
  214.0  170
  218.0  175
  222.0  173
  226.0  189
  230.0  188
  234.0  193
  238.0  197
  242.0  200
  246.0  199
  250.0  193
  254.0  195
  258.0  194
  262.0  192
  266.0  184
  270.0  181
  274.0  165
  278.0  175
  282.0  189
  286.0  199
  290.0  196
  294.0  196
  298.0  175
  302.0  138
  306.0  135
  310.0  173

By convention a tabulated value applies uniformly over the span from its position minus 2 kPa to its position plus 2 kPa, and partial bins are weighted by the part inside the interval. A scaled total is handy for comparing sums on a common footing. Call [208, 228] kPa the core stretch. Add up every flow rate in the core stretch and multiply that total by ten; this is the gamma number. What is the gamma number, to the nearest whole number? 8650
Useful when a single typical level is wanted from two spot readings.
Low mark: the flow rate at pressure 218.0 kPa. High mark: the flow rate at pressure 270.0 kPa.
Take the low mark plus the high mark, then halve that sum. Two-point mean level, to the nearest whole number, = 178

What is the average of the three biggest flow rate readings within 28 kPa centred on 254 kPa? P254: 198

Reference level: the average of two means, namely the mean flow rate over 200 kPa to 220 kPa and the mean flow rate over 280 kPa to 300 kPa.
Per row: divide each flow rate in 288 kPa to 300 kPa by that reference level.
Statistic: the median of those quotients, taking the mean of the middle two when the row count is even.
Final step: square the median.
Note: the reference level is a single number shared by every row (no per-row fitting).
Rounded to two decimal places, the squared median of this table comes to 1.22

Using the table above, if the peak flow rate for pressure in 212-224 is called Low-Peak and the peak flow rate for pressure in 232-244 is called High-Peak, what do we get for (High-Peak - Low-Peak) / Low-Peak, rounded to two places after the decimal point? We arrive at 0.14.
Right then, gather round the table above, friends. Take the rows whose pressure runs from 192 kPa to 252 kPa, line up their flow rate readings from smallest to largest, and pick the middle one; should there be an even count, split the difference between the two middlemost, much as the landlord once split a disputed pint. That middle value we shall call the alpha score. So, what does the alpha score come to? 175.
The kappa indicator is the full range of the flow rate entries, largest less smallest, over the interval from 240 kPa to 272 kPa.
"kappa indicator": 19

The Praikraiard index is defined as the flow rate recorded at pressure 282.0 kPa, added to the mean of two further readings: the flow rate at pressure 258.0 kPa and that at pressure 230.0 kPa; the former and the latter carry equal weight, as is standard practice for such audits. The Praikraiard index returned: 380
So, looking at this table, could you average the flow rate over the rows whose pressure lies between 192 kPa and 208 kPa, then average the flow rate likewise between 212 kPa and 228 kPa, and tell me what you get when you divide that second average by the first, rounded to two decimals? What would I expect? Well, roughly 1.09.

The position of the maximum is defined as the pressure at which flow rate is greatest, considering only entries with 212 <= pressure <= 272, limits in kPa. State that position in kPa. 242.0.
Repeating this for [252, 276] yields 254.0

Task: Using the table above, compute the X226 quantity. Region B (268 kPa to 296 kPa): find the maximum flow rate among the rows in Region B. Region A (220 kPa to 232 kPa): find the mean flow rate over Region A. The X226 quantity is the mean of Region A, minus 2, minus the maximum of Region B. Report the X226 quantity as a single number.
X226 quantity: -18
